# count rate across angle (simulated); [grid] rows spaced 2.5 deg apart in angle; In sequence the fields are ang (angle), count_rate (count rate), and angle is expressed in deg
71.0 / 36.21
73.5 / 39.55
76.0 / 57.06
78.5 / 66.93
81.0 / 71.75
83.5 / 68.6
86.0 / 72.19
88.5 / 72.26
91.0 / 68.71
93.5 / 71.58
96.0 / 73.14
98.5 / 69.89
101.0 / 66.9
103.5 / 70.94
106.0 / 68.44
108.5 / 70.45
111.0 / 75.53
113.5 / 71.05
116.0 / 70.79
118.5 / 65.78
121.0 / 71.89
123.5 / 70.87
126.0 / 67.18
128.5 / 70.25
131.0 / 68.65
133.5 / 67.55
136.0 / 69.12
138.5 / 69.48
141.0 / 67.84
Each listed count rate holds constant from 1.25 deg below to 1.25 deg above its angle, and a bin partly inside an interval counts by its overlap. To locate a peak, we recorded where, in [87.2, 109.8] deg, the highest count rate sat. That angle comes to 96.0 deg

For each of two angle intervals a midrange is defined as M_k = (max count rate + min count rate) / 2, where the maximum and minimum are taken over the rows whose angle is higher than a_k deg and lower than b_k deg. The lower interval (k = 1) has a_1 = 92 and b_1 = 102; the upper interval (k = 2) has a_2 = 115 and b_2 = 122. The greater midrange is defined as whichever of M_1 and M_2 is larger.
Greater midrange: 70.0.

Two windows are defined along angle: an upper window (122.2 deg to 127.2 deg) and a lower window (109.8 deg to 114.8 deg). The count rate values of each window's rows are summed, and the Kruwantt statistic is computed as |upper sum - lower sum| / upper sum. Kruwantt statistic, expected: 0.062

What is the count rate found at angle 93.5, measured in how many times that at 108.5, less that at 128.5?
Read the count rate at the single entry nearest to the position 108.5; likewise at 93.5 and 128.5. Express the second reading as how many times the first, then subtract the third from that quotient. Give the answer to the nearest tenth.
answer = -69.2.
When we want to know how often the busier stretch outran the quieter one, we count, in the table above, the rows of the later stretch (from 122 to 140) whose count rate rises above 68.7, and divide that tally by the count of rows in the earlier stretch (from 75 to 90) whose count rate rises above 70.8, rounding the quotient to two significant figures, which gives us 1.3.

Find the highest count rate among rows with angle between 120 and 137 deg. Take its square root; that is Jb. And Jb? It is 8.48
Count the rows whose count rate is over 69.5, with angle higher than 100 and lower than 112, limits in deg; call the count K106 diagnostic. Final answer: 3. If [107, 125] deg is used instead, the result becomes 6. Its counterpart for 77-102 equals 6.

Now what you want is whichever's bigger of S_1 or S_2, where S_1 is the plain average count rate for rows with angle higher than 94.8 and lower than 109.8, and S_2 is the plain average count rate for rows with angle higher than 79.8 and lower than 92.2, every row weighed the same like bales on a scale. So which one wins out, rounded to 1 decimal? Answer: 70.7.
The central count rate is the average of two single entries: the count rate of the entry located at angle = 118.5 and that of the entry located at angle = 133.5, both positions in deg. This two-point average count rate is 66.7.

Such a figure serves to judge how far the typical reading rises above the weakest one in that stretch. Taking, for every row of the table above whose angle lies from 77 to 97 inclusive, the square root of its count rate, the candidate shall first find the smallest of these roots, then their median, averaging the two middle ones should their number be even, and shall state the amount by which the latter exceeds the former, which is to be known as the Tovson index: 0.28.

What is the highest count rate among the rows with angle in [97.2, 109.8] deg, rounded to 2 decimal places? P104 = 70.94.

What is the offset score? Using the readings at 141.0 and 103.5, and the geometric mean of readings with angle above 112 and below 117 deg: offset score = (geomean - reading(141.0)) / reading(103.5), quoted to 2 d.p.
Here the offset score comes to 0.04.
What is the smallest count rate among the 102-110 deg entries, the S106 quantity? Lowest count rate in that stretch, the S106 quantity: 68.44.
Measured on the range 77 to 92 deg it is 66.93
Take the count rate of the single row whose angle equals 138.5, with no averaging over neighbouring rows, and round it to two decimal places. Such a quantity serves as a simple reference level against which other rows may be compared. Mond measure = 69.48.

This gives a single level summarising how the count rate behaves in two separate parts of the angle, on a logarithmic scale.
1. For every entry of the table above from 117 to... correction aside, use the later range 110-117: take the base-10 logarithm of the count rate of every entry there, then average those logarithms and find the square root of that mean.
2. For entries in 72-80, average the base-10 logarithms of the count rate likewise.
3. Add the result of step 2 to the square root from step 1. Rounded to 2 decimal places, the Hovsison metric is 3.09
